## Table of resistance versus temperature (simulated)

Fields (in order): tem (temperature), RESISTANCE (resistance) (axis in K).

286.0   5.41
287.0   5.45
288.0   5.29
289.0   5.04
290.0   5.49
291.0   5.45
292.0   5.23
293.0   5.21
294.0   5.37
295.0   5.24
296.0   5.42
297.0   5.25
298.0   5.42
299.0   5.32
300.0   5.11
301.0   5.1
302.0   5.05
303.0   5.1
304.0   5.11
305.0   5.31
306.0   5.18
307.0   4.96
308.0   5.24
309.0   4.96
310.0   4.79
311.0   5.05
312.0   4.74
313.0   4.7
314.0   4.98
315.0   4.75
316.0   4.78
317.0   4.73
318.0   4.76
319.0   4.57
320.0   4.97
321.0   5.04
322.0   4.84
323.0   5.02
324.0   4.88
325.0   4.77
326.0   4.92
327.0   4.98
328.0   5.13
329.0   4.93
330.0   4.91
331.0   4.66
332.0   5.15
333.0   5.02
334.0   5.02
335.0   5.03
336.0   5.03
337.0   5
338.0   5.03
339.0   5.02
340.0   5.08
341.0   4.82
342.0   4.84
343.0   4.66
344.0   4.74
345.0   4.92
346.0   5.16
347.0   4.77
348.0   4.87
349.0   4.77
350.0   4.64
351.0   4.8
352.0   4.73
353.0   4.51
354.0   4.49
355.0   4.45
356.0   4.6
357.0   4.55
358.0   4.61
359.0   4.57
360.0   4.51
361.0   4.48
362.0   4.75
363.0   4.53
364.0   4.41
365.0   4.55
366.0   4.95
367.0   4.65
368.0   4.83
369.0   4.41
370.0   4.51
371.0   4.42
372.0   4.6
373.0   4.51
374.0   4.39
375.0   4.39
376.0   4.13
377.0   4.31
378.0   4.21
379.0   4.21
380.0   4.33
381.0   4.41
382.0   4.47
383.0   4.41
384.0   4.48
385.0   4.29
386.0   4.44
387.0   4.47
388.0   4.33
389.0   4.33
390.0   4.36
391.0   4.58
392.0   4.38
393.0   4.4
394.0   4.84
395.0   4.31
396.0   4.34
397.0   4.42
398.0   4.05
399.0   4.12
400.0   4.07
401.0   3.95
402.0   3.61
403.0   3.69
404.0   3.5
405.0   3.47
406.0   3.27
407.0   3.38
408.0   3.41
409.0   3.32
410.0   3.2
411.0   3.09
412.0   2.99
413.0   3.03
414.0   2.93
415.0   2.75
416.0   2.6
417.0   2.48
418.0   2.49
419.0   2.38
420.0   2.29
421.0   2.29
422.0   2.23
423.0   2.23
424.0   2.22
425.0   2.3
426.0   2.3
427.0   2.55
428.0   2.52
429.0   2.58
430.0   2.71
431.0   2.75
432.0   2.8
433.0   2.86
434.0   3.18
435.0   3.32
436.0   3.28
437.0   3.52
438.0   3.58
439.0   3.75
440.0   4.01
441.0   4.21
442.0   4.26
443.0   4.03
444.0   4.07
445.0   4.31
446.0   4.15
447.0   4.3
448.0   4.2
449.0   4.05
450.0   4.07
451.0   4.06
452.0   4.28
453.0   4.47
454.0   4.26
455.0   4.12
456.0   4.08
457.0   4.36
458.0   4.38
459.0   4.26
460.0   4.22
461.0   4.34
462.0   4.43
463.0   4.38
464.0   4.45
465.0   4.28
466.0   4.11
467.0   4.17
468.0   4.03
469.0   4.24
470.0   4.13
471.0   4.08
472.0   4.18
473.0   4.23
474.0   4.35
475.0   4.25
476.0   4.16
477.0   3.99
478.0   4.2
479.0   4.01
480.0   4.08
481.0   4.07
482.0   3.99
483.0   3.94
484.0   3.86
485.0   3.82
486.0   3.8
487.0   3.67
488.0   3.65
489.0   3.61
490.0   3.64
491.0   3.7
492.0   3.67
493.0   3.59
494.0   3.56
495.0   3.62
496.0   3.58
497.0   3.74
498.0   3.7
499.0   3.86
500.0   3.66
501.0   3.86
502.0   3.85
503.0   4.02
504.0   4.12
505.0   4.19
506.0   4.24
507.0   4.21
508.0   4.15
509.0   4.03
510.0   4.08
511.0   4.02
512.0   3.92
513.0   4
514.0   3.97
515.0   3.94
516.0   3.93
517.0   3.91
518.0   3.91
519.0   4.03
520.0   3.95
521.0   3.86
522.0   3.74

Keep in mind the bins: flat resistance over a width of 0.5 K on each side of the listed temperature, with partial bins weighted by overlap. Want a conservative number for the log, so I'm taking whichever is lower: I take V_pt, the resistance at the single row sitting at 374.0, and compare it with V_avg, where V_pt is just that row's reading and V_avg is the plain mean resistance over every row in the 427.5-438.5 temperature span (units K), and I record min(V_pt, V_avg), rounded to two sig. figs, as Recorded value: 3.0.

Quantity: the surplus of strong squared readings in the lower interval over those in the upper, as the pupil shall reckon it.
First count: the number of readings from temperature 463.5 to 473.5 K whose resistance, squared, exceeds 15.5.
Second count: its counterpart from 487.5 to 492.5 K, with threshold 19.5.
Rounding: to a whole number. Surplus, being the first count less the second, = 10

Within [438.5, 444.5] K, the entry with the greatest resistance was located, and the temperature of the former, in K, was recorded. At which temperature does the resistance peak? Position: 442.0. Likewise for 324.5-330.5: 328.0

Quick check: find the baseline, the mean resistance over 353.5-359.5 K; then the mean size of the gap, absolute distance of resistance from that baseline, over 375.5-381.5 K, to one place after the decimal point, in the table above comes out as 0.3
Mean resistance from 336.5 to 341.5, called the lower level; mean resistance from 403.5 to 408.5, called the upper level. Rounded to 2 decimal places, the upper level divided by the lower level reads 0.68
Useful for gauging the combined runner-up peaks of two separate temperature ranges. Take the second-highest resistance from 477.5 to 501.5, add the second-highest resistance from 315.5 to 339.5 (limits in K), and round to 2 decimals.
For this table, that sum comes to 9.21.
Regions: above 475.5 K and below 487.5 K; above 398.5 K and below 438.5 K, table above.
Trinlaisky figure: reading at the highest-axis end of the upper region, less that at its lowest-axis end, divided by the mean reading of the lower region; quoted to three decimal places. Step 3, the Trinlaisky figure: -0.164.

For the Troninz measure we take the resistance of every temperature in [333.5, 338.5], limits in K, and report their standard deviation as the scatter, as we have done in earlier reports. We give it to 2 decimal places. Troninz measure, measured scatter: 0.01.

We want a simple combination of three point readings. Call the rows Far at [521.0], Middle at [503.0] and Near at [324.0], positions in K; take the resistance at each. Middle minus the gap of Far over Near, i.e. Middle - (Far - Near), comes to 5.0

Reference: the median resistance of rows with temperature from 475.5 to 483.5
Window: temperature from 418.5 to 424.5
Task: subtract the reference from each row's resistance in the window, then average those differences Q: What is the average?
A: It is -1.8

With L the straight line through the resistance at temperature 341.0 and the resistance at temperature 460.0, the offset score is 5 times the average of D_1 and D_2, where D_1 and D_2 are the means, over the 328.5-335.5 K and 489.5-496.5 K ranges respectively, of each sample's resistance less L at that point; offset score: -0.8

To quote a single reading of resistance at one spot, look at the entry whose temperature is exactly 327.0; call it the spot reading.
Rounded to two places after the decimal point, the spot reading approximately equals 4.98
